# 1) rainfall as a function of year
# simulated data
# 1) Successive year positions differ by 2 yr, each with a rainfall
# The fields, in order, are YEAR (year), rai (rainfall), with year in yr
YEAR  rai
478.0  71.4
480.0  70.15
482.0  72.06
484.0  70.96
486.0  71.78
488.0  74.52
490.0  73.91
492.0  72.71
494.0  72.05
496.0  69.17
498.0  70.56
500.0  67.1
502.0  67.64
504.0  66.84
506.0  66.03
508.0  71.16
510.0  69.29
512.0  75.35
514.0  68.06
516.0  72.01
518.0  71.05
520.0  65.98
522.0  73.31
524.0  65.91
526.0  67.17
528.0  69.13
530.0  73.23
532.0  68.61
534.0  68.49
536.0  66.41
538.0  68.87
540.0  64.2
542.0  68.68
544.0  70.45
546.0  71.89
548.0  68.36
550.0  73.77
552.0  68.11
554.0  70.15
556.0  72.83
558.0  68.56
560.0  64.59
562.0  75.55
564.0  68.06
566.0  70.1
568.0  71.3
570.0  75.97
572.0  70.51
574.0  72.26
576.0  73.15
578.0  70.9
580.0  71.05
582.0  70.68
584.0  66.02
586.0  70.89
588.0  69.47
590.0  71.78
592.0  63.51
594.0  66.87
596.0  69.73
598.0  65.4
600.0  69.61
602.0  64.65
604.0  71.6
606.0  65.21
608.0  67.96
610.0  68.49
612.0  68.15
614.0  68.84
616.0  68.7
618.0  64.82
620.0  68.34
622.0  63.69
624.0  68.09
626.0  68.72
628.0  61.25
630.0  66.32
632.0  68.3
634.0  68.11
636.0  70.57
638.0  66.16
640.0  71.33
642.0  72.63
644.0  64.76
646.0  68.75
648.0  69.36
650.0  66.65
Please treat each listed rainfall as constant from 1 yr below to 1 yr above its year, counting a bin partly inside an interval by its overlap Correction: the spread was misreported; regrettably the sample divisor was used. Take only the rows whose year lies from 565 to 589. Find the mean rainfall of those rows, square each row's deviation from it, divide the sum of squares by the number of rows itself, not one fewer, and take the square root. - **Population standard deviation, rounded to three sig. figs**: 2.22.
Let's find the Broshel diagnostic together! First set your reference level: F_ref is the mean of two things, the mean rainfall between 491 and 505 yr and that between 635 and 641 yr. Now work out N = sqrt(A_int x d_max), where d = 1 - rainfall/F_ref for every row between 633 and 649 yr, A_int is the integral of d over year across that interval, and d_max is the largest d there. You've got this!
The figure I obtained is 0.082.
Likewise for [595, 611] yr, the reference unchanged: 0.157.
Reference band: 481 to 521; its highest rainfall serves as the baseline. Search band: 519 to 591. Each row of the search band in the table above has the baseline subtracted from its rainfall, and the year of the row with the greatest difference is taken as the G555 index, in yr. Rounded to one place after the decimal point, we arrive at 570.0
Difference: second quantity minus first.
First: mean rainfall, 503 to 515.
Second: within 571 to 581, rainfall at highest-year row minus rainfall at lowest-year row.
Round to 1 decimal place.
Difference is -68.9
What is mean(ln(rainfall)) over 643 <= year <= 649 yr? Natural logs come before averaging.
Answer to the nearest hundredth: 4.21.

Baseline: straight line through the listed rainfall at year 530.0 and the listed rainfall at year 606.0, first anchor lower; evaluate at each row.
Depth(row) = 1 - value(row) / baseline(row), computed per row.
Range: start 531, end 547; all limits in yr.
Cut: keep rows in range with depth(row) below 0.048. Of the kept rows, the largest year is 546.0 yr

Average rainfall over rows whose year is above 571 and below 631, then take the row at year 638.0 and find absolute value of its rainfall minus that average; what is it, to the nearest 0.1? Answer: 2.1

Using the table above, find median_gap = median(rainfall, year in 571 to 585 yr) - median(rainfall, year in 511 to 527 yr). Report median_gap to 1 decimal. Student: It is 1.3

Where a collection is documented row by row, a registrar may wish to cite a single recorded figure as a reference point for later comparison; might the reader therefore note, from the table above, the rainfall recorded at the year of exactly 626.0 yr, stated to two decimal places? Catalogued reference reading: 68.72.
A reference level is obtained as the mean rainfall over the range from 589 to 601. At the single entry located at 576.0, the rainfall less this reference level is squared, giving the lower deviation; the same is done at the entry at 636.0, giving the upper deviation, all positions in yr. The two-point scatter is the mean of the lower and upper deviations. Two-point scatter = 18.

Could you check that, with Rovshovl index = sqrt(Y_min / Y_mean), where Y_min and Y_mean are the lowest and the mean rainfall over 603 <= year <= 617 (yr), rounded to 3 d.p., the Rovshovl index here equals 0.976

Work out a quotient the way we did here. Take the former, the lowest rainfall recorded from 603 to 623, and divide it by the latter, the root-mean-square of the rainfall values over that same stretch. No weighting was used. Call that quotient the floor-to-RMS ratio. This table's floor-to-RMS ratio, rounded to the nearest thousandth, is 0.942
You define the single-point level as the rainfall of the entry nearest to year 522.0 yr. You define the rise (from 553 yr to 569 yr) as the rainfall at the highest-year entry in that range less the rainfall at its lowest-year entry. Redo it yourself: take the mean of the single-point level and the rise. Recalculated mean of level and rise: 37.2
